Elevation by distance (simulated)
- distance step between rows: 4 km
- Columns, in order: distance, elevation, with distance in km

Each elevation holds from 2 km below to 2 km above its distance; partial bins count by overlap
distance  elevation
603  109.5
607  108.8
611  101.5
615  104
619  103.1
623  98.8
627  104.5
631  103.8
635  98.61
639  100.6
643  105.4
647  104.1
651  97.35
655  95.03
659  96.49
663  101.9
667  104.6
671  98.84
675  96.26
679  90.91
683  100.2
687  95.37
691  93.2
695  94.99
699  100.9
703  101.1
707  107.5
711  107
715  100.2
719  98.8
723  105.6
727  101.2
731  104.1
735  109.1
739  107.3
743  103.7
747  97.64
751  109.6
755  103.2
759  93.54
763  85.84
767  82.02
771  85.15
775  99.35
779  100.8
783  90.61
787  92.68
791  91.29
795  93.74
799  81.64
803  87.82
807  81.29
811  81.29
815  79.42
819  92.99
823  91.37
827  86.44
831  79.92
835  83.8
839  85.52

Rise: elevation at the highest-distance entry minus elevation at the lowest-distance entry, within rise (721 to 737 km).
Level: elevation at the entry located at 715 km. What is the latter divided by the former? 29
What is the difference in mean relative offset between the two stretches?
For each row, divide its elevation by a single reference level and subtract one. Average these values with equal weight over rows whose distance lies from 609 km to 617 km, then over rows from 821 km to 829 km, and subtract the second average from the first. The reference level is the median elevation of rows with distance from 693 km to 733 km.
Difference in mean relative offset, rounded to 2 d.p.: 0.14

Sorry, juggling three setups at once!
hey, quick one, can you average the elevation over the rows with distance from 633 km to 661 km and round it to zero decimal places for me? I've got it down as 100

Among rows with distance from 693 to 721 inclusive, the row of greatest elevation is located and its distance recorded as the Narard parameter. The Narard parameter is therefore 707 km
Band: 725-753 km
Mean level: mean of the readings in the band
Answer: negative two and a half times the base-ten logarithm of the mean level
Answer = -5.05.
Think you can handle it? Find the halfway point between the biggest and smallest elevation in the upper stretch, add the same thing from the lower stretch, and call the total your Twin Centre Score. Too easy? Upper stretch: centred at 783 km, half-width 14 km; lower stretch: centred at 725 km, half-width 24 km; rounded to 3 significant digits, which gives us 196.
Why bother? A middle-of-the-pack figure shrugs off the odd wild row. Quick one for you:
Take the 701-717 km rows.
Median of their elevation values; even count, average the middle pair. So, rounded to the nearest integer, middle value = 104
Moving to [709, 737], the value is 104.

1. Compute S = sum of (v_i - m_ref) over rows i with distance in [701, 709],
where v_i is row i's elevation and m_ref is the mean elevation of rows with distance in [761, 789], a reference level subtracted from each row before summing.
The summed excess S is 26.8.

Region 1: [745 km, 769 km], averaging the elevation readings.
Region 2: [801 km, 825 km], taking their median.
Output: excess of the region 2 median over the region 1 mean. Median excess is -11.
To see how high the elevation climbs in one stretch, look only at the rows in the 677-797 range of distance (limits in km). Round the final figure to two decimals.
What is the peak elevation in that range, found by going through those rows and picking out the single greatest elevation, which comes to 109.60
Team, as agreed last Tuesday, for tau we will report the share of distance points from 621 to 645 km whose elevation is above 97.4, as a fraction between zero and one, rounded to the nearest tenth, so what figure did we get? 1.0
